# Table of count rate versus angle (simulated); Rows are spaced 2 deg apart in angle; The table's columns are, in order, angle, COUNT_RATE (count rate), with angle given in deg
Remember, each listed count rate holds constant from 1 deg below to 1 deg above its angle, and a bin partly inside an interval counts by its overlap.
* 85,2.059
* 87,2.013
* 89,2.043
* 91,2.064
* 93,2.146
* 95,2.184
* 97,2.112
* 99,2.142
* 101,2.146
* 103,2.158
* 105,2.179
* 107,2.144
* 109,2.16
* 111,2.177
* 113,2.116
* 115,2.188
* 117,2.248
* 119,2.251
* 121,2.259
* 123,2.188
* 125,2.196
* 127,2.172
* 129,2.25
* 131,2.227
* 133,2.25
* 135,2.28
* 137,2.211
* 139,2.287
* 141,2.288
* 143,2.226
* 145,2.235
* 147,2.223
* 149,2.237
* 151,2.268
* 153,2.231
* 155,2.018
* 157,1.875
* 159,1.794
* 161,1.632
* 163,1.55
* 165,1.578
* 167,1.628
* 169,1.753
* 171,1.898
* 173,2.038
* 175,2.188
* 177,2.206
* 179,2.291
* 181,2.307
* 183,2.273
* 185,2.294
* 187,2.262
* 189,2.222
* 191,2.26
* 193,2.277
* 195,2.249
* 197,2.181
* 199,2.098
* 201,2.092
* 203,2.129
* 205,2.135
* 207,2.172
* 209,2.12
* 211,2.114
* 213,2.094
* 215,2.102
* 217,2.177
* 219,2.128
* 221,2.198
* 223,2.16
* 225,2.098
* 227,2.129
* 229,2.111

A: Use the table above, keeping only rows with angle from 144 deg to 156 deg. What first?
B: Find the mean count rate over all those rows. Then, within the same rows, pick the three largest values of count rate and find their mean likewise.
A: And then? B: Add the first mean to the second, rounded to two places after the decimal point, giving 4.45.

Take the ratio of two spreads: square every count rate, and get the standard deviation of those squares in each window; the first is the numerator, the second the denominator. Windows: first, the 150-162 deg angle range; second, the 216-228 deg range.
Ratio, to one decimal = 6.3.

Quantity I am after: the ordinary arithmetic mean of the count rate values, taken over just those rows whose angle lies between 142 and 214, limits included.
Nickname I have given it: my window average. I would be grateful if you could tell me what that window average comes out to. 2.09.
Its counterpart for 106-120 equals 2.18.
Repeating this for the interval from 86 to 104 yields 2.11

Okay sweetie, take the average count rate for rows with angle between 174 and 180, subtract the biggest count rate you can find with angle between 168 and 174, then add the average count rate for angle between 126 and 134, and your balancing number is 2.42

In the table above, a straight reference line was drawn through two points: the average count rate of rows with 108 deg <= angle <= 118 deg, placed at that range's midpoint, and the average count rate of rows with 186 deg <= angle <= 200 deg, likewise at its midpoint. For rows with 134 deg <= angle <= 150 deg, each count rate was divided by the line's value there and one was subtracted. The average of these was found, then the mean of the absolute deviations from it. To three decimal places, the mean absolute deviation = 0.013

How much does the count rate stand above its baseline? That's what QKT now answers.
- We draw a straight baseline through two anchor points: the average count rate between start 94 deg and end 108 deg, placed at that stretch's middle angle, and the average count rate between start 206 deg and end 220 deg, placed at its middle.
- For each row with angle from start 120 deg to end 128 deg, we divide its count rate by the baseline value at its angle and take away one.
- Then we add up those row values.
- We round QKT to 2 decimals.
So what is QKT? 0.10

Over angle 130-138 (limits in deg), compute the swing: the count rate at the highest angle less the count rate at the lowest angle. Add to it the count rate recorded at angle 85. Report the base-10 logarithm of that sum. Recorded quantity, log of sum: 0.31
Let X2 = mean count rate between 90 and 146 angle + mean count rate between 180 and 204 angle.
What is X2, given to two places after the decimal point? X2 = 4.42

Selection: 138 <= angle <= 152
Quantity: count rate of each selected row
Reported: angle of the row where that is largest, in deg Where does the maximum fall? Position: 141 deg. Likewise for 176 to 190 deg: 181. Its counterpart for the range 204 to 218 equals 217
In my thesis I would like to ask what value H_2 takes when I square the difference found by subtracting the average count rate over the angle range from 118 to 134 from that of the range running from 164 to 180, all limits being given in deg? 0.077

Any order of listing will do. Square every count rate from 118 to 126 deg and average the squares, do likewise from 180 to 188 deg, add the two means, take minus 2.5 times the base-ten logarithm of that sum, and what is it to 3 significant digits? -2.52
